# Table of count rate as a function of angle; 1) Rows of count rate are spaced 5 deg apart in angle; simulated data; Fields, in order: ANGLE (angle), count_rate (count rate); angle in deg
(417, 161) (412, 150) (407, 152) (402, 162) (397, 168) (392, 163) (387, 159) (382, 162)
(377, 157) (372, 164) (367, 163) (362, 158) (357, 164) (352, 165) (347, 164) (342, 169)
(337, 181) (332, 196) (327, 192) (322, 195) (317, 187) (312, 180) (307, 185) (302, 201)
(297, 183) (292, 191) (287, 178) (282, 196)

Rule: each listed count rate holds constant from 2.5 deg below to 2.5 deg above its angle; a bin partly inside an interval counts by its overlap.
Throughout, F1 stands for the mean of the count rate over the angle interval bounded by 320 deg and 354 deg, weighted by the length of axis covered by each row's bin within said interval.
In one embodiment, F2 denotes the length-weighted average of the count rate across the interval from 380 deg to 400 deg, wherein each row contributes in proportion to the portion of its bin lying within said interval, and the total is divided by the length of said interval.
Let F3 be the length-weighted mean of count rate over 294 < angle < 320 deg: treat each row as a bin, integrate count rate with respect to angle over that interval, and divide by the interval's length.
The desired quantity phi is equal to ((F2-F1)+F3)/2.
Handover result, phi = 85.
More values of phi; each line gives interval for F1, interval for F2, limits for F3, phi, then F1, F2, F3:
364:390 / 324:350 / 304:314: 101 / 161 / 180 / 184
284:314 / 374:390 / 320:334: 84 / 187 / 160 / 194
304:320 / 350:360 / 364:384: 70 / 185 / 164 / 161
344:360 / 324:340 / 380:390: 93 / 164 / 189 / 161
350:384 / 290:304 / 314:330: 110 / 162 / 191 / 191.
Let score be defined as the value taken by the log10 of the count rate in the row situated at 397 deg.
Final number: 2.225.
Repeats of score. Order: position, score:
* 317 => 2.272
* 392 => 2.212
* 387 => 2.201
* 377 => 2.196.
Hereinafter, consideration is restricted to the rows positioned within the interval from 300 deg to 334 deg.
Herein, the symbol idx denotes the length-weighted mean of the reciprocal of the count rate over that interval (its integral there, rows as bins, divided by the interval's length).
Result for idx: 0.0053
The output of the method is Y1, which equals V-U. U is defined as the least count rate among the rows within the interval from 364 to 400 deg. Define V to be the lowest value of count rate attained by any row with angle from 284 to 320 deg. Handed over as 21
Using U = 157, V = 178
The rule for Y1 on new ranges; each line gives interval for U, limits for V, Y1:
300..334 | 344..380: -23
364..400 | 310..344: 12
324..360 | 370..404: -7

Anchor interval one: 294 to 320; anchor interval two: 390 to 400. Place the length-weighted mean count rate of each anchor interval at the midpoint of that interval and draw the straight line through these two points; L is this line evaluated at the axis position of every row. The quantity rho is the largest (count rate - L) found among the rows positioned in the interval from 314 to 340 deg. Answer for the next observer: 15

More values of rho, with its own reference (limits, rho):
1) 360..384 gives -7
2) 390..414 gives 3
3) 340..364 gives -10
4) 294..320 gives 12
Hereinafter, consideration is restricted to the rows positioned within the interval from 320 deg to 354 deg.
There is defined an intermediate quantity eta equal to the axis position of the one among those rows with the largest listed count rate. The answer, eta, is 332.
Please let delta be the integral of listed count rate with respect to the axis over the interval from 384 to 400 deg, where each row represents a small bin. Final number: 2612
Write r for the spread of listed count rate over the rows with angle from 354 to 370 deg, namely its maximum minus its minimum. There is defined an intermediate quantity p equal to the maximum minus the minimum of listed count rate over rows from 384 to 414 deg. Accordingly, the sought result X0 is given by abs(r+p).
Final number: 24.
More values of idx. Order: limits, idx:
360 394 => 0.0062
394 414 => 0.0063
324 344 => 0.0054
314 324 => 0.0053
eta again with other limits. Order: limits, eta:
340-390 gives 342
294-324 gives 302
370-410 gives 397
